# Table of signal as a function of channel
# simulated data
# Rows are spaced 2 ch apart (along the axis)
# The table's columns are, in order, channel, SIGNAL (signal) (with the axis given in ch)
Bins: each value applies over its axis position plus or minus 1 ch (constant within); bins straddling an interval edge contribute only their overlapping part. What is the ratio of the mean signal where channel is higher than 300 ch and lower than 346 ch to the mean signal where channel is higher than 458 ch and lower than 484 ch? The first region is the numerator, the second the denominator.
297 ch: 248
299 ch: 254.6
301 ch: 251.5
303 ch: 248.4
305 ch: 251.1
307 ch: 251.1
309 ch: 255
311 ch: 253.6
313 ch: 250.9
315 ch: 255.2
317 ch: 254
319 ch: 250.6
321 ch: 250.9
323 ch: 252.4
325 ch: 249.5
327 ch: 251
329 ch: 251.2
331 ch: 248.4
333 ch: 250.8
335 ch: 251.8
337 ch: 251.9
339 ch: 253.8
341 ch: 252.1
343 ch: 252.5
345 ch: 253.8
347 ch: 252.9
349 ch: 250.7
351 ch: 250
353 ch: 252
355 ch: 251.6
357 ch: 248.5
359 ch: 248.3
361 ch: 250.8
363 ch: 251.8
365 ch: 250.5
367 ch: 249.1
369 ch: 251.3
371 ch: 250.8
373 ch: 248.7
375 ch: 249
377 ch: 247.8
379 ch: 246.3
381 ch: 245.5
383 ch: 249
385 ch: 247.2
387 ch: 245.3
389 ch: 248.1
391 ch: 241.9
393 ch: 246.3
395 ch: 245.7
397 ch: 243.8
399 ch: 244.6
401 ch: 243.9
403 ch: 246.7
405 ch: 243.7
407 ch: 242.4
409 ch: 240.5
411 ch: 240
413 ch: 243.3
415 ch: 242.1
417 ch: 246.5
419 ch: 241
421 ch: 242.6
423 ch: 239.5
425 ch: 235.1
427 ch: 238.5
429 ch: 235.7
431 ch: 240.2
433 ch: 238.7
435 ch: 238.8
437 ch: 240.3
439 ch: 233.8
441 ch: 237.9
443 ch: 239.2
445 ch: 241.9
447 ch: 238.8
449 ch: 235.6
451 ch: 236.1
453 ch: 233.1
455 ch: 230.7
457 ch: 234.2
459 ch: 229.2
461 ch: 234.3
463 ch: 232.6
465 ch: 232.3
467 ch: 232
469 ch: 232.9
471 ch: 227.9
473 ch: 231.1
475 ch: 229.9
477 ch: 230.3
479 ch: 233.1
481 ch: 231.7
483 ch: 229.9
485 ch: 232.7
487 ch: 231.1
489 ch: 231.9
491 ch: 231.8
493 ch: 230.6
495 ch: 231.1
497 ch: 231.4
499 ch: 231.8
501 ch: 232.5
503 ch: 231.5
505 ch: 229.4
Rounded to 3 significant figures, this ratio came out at 1.09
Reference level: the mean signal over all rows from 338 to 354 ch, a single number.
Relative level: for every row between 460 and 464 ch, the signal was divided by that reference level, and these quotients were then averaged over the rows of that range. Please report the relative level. 0.926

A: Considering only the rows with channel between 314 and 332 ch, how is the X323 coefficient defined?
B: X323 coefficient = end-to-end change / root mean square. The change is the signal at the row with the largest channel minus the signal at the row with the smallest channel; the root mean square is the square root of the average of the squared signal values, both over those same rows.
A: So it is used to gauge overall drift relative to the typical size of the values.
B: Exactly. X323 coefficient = -0.0270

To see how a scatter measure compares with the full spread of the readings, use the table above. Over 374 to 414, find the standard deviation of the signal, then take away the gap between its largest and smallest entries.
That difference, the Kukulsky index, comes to -6.4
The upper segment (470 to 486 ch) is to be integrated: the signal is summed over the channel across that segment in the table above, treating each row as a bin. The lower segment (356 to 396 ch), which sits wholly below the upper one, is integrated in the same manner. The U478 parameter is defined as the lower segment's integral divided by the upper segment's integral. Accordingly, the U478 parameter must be 2.7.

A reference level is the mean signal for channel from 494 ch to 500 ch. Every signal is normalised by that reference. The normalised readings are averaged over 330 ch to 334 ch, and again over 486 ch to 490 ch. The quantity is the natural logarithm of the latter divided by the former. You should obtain -0.08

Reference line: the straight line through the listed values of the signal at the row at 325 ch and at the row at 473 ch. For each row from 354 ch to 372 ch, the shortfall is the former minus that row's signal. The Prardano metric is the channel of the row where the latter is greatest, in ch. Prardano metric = 357 ch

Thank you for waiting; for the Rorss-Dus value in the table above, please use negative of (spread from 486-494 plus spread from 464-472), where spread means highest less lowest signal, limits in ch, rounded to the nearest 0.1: -6.3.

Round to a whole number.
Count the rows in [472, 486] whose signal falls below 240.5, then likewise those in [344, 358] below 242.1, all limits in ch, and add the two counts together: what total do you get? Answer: 7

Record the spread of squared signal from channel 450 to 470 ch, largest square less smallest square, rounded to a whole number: 3211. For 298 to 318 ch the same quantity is 3424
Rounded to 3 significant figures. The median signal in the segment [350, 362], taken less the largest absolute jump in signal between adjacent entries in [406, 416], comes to 247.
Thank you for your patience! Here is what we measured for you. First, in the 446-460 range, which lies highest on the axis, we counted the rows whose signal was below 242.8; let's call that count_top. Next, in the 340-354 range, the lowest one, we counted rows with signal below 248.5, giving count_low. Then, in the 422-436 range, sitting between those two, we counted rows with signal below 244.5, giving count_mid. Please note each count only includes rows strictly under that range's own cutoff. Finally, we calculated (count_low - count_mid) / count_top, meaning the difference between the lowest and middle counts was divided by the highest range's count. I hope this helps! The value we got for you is -1.0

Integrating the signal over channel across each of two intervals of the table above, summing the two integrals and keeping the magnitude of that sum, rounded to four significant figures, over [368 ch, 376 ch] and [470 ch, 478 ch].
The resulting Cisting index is 3838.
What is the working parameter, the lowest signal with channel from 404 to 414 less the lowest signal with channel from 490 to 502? 9.4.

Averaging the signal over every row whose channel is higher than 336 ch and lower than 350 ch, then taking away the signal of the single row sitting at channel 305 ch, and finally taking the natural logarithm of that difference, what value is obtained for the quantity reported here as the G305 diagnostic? 0.4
